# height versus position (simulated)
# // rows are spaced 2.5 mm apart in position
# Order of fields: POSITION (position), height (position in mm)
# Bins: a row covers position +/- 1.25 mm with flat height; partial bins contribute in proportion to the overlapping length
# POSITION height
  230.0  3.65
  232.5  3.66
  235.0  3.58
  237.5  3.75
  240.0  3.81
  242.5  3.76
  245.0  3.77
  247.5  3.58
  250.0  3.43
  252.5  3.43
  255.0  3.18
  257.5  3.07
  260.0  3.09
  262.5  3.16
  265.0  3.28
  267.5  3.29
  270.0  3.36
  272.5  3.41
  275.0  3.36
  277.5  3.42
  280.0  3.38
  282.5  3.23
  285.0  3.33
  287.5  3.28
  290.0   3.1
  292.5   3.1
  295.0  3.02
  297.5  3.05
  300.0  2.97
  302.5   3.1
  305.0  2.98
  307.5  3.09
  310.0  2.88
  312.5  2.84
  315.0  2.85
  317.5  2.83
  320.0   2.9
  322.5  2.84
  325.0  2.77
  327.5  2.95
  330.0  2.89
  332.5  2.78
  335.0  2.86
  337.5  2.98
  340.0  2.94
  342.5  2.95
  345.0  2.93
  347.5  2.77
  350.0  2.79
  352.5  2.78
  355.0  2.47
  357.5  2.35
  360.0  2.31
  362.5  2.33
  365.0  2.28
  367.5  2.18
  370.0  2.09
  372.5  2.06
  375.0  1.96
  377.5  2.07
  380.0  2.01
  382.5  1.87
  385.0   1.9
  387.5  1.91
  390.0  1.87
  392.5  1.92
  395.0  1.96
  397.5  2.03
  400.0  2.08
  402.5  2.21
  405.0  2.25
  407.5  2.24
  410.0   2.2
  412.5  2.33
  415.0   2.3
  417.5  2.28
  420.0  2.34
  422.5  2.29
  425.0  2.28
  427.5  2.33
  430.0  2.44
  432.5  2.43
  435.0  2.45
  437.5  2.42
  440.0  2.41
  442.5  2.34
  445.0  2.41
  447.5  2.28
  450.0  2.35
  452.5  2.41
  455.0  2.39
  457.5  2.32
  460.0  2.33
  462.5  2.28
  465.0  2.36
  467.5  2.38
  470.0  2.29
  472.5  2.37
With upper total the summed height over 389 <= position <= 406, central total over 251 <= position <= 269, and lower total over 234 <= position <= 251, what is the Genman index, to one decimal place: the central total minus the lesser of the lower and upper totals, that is 8.2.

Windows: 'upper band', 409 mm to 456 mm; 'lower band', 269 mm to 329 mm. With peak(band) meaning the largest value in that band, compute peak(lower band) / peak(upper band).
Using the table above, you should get 1.40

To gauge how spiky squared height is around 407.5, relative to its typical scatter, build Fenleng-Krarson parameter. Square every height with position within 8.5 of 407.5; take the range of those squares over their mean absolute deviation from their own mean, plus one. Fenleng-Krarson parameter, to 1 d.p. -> 5.4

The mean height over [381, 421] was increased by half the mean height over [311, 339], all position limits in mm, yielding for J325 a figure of 3.54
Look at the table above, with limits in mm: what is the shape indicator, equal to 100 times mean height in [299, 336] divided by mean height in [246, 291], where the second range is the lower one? 88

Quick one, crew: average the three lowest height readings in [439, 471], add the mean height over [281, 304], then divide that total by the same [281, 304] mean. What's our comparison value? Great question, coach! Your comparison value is 1.73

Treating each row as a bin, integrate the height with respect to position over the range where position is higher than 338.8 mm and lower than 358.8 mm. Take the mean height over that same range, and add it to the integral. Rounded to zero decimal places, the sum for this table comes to 58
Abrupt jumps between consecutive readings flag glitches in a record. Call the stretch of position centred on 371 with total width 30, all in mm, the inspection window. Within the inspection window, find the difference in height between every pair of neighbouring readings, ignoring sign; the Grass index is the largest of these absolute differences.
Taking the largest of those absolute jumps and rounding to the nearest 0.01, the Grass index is 0.14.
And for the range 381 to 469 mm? 0.13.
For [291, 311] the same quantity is 0.21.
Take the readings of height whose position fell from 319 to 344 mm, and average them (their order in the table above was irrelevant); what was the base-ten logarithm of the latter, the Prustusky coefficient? 0.46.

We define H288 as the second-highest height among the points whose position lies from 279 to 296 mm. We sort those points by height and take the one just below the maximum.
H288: 3.33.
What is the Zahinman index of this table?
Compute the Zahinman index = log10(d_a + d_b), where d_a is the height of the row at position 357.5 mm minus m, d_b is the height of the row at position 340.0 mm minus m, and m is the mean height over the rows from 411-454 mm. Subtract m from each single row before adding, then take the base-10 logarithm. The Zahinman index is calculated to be -0.2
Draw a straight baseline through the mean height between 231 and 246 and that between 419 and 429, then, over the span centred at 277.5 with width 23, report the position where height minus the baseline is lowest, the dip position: 267.5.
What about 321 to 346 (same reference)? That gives 325.0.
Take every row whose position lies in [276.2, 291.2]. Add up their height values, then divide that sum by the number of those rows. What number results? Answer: 3.3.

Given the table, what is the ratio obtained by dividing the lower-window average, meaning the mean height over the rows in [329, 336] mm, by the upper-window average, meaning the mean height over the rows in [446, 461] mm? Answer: 1.2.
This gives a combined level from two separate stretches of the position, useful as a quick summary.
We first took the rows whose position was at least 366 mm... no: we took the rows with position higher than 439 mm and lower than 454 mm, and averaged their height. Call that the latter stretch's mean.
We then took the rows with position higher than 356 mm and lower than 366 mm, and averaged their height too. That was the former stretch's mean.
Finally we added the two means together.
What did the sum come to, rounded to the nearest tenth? 4.7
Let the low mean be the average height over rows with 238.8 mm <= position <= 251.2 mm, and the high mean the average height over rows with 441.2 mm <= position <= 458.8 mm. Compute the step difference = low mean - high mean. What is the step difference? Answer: 1.3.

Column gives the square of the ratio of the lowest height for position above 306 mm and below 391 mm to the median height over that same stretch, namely 0.45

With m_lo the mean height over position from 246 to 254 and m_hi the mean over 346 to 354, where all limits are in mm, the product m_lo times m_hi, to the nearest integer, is 10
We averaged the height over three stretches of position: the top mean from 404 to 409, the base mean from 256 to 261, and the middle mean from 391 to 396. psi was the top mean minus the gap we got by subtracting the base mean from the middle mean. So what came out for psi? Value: 3.4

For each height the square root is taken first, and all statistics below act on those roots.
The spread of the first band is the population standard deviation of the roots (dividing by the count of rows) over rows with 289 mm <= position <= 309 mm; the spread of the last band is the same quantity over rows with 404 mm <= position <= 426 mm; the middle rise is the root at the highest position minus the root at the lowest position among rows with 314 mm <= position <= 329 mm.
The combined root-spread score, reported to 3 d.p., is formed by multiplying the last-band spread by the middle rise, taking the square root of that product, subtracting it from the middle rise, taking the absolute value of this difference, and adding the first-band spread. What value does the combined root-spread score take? 0.024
